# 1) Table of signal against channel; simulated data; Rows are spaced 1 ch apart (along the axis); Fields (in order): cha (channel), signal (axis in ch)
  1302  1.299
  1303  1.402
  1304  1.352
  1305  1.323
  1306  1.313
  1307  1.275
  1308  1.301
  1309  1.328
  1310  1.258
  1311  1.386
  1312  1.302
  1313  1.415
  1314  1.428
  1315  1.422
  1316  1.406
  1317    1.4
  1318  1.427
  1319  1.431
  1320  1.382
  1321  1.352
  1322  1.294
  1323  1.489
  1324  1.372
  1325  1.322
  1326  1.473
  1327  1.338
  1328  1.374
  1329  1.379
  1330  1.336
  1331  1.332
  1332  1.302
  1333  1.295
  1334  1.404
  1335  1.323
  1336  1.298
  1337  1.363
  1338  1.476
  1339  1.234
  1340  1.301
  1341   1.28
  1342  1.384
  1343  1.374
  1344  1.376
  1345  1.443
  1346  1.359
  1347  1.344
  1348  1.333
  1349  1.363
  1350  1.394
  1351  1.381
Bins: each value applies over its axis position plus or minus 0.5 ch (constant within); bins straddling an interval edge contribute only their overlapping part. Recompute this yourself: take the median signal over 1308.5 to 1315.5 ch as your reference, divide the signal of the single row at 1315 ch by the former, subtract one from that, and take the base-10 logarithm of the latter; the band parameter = -1.59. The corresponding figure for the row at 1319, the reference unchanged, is -1.49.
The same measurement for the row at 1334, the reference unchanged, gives -1.89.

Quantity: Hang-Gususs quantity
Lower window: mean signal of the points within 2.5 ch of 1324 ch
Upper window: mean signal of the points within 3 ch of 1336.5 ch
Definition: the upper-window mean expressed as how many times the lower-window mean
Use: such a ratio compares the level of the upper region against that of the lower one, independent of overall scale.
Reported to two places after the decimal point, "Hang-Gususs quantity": 0.97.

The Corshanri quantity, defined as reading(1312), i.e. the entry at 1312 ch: 1.302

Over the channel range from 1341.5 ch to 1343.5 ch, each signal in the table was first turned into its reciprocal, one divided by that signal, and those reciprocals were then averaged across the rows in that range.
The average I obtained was 0.725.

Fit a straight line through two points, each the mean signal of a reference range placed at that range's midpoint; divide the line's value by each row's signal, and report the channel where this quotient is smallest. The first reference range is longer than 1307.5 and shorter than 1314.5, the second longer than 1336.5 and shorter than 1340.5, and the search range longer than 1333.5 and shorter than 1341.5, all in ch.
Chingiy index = 1338 ch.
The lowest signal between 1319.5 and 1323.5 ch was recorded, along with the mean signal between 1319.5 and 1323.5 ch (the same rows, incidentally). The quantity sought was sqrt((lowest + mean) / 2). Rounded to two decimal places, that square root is 1.16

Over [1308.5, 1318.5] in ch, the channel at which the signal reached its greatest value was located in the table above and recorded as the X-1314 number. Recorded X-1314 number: 1314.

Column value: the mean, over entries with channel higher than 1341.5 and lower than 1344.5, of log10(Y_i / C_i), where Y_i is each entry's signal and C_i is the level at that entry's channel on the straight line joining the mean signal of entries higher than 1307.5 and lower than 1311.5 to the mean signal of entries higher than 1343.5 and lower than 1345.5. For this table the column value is -0.009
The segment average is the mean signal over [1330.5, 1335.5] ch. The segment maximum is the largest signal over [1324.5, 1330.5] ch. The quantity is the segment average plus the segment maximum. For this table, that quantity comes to 2.80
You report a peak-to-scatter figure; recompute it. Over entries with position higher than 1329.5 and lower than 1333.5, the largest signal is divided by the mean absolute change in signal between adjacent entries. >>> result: 98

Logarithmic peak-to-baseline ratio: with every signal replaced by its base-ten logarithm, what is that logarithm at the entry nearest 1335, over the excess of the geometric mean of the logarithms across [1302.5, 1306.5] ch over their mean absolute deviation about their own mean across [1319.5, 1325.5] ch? 1.06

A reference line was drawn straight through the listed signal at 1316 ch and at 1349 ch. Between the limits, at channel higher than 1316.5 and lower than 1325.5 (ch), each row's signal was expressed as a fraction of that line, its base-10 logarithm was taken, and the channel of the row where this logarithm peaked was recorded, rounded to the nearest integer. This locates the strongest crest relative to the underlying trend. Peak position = 1323 ch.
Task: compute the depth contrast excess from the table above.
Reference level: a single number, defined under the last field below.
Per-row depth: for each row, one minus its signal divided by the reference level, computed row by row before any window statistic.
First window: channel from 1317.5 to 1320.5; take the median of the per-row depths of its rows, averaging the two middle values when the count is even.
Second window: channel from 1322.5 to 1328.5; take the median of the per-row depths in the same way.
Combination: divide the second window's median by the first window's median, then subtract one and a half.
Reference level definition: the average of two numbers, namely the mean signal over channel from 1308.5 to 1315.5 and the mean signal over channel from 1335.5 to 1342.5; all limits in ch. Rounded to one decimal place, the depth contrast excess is -1.2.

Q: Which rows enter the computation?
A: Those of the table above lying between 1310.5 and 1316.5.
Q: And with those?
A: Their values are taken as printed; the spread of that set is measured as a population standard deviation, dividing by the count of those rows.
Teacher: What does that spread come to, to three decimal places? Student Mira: 0.043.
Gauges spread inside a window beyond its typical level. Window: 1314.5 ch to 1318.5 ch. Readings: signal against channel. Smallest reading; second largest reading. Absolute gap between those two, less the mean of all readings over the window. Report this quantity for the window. -1.39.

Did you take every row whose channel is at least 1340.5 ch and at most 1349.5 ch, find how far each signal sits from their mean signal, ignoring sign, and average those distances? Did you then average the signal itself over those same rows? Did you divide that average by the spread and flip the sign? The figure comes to -47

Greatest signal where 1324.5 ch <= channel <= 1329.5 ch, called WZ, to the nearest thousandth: 1.473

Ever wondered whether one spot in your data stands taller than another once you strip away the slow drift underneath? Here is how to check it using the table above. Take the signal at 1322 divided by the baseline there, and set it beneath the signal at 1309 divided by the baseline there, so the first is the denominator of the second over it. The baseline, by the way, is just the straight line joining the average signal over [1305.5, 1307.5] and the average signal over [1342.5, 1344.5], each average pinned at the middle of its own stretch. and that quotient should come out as 1.05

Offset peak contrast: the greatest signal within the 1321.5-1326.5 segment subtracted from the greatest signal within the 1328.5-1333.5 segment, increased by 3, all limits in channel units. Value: 2.89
